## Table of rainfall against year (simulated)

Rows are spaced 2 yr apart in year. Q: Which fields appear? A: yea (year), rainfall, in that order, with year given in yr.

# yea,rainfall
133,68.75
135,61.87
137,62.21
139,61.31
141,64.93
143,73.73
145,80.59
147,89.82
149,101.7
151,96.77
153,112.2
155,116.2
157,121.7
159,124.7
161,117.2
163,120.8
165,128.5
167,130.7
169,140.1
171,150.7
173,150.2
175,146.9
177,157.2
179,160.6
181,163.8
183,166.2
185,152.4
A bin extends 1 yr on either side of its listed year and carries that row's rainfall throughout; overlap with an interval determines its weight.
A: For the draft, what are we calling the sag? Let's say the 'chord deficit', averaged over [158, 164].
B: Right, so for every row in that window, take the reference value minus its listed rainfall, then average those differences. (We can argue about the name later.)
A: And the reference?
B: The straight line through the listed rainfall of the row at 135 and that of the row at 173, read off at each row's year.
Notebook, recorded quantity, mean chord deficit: 1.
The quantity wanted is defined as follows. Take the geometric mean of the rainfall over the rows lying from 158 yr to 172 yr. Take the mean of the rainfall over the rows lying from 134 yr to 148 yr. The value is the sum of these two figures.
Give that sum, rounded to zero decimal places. 201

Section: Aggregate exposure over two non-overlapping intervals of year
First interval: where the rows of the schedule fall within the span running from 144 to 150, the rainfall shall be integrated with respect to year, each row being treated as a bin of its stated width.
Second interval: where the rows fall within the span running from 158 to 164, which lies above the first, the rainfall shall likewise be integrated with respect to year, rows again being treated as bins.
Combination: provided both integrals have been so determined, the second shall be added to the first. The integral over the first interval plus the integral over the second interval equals 1270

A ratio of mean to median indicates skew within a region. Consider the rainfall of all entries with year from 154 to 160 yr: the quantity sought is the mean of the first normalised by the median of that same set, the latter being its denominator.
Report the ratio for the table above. 0.99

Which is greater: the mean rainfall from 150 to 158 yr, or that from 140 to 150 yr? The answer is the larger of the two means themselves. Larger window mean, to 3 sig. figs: 112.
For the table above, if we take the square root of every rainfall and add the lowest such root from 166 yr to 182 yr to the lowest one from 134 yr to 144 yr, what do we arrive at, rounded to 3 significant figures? 19.3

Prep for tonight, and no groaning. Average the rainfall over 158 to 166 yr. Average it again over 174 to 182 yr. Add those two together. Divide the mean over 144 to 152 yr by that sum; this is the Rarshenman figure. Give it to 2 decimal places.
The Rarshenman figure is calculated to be 0.33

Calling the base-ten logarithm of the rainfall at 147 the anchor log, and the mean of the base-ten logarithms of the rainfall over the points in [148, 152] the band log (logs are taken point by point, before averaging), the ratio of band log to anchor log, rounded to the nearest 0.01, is 1.02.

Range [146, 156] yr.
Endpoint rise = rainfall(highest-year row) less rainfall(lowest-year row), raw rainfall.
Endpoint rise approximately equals 26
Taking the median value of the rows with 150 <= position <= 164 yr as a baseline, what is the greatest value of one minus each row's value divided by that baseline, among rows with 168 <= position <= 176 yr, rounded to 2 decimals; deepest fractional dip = -0.20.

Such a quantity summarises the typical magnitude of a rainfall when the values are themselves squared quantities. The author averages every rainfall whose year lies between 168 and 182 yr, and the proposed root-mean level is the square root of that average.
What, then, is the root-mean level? 12.4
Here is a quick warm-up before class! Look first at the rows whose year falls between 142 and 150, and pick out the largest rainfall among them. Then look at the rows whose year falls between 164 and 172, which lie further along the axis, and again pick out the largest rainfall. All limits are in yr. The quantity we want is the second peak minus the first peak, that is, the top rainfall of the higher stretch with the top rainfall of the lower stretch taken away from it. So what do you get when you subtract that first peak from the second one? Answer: 49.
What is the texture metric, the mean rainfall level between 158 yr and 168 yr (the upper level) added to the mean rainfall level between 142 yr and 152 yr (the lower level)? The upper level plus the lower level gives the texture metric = 213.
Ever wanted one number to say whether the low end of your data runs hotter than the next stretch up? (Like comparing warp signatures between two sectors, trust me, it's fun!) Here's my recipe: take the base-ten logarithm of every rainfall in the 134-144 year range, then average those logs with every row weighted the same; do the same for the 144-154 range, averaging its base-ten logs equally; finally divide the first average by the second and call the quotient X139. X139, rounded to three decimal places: 0.914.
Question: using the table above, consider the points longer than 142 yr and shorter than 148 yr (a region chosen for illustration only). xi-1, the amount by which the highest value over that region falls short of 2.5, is -87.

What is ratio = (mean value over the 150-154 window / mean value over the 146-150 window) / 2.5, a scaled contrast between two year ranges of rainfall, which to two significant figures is 0.44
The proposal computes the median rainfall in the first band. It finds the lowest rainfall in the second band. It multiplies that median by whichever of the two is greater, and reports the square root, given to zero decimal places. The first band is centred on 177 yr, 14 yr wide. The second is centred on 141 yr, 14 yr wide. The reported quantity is 157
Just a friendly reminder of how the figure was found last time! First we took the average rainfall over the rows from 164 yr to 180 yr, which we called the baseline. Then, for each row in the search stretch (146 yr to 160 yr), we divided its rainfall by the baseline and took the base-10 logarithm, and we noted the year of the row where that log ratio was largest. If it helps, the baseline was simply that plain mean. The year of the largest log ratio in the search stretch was 159 yr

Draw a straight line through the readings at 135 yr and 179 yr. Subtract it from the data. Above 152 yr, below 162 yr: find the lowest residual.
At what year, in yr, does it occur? 161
